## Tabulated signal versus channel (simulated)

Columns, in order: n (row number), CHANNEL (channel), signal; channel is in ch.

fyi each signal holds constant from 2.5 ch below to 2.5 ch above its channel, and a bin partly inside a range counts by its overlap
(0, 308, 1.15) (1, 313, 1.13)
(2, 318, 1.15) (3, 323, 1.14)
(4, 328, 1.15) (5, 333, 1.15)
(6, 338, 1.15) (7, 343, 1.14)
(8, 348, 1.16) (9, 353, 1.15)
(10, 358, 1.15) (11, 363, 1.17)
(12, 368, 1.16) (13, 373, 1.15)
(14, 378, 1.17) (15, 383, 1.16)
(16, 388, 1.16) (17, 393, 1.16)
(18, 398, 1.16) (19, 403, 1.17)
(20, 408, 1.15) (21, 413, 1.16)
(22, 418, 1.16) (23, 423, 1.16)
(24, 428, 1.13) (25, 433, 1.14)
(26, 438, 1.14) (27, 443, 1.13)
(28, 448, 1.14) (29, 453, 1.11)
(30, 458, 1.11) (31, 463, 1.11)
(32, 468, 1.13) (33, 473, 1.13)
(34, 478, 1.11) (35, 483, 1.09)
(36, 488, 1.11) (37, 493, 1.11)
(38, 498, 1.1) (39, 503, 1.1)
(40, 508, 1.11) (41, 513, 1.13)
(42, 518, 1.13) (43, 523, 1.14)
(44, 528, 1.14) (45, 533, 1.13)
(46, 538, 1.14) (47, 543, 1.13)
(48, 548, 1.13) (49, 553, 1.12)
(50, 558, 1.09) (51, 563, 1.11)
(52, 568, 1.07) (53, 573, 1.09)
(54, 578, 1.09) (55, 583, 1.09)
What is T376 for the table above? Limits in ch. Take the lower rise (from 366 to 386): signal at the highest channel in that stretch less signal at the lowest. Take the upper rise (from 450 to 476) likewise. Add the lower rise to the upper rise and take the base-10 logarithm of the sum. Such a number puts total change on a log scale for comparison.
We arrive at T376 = -1.70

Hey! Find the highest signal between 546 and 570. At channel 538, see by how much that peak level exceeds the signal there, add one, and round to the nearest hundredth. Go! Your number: 0.99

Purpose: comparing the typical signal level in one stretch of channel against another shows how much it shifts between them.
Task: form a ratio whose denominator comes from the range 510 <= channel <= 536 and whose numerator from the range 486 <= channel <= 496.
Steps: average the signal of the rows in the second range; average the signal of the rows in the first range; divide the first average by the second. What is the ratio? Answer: 0.98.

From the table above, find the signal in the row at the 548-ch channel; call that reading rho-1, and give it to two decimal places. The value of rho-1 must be 1.13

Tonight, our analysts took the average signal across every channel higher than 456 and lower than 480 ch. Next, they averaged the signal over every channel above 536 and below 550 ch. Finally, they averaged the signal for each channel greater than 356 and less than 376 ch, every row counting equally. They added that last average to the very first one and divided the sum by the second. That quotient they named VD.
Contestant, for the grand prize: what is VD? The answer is 2.01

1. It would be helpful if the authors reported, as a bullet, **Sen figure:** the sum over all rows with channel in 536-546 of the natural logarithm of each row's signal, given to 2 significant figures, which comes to 0.25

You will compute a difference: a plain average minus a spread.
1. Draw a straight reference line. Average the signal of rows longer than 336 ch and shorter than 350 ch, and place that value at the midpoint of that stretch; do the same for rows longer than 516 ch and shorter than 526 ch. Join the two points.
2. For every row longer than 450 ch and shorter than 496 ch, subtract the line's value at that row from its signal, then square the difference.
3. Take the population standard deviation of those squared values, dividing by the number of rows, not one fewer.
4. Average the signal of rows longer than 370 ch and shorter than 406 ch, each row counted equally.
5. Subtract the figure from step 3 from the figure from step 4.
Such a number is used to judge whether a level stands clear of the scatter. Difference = 1.16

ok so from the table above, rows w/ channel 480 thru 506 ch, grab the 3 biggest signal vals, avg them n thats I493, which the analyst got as 1.11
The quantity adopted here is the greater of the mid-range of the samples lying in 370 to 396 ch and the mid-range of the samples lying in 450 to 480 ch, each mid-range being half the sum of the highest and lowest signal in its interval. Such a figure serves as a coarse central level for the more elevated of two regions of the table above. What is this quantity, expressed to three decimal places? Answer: 1.160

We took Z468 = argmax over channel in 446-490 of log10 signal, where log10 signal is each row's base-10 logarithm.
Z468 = 448 ch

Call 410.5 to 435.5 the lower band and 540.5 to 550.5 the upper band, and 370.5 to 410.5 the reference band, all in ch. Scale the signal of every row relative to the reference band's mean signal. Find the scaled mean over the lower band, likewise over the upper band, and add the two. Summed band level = 1.97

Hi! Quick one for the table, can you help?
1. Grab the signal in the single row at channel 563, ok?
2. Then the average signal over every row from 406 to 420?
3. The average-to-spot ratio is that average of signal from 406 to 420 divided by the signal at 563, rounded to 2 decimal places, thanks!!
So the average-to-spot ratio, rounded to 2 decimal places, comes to 1.04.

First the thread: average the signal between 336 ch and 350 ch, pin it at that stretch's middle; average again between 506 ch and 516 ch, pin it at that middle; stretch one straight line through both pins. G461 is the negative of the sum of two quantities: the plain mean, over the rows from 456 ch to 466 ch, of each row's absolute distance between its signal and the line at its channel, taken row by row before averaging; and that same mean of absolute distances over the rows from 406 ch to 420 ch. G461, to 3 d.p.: -0.038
